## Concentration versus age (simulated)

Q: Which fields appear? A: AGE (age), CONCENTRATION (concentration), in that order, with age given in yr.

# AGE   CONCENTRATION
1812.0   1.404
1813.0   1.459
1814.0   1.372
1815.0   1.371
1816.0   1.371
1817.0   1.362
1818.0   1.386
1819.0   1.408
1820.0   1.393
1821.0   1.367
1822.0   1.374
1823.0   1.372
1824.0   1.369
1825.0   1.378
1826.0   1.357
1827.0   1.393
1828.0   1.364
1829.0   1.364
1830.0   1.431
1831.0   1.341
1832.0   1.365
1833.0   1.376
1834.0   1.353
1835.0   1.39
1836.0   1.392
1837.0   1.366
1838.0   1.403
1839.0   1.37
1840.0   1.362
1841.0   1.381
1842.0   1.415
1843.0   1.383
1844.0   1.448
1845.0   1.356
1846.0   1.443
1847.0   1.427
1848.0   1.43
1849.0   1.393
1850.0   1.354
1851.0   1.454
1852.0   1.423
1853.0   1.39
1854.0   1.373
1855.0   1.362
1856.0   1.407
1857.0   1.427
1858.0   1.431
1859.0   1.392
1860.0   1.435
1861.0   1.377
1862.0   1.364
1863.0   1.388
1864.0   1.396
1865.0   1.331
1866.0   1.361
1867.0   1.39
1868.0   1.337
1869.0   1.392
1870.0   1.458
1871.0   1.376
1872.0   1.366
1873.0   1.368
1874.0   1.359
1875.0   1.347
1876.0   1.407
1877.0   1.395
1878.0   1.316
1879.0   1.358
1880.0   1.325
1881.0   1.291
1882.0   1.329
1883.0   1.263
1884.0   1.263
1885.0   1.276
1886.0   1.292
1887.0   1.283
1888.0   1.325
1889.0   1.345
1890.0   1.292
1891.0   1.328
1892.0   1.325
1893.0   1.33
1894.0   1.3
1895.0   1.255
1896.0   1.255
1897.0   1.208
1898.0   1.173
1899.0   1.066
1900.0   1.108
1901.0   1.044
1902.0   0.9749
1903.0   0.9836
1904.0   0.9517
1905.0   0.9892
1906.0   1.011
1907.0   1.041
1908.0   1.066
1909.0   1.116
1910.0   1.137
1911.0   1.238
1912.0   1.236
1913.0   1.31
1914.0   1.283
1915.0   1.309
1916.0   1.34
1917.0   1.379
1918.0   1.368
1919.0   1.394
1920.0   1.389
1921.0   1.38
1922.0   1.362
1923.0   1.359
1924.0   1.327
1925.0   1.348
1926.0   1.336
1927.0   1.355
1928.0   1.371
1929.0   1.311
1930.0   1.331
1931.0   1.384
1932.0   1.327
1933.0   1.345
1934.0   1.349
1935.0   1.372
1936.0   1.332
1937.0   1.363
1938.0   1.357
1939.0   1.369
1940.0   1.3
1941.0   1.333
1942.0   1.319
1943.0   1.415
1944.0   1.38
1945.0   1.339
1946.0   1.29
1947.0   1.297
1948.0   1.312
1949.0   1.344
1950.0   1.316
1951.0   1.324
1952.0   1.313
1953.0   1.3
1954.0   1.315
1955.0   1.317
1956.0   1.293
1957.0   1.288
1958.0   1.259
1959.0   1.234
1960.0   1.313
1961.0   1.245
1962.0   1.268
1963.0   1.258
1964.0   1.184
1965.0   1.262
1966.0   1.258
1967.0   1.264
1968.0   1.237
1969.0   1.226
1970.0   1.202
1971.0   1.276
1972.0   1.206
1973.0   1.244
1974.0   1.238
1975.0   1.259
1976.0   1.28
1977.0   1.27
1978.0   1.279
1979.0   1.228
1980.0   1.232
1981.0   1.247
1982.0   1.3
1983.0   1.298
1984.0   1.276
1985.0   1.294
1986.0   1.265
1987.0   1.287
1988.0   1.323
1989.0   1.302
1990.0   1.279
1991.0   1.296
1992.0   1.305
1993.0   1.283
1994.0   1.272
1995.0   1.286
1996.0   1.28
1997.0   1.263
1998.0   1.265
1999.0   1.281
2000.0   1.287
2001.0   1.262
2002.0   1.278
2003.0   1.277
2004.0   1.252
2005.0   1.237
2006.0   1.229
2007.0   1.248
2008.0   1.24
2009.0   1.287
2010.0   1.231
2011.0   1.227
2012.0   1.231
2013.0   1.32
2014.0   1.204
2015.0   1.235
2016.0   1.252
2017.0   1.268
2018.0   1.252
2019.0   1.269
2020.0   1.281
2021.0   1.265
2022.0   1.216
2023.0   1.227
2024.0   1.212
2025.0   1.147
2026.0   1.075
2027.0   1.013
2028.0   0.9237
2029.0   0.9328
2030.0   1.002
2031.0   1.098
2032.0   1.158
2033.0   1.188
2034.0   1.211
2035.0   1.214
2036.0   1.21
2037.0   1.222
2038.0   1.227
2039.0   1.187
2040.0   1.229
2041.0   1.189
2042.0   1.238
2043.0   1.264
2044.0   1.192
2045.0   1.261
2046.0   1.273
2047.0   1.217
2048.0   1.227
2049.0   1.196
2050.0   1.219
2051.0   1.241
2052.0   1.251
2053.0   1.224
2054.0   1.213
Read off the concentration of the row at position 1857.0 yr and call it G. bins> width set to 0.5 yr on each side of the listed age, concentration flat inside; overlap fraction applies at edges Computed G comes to 1.427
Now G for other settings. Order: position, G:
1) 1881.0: 1.291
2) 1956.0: 1.293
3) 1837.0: 1.366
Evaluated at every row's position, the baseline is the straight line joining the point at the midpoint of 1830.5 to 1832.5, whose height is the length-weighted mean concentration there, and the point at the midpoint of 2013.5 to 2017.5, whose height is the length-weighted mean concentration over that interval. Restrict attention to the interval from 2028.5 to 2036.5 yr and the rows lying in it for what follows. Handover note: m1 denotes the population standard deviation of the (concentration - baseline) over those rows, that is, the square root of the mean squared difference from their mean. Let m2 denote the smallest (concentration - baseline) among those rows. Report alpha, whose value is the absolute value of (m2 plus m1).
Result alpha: 0.197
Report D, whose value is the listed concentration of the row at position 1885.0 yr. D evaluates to 1.276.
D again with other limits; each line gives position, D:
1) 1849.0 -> 1.393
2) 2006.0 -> 1.229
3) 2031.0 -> 1.098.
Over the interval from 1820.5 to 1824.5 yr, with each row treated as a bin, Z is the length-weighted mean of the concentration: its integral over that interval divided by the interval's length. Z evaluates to 1.37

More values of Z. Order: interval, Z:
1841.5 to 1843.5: 1.40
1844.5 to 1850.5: 1.40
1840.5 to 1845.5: 1.40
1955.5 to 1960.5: 1.28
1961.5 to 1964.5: 1.24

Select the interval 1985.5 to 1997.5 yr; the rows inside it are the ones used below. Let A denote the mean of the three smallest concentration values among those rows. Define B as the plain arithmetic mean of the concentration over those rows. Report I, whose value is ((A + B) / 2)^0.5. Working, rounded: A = 1.27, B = 1.29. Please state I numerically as 1.13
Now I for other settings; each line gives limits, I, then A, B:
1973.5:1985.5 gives 1.12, 1.23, 1.27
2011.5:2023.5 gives 1.11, 1.22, 1.25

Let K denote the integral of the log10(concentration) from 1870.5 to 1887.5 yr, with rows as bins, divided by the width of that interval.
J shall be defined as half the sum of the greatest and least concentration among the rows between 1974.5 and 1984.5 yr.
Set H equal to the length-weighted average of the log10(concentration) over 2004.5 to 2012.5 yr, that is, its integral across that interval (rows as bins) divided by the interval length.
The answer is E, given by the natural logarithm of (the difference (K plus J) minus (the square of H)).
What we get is 0.32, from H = 0.094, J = 1.26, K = 0.124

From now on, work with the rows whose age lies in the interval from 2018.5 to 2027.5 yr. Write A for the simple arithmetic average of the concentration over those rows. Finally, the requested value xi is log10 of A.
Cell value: 0.08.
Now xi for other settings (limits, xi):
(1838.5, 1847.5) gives 0.15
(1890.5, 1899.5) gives 0.10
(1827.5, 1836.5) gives 0.14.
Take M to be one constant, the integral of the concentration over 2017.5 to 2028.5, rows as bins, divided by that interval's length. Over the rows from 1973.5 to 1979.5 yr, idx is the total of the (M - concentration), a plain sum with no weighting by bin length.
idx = -0.5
